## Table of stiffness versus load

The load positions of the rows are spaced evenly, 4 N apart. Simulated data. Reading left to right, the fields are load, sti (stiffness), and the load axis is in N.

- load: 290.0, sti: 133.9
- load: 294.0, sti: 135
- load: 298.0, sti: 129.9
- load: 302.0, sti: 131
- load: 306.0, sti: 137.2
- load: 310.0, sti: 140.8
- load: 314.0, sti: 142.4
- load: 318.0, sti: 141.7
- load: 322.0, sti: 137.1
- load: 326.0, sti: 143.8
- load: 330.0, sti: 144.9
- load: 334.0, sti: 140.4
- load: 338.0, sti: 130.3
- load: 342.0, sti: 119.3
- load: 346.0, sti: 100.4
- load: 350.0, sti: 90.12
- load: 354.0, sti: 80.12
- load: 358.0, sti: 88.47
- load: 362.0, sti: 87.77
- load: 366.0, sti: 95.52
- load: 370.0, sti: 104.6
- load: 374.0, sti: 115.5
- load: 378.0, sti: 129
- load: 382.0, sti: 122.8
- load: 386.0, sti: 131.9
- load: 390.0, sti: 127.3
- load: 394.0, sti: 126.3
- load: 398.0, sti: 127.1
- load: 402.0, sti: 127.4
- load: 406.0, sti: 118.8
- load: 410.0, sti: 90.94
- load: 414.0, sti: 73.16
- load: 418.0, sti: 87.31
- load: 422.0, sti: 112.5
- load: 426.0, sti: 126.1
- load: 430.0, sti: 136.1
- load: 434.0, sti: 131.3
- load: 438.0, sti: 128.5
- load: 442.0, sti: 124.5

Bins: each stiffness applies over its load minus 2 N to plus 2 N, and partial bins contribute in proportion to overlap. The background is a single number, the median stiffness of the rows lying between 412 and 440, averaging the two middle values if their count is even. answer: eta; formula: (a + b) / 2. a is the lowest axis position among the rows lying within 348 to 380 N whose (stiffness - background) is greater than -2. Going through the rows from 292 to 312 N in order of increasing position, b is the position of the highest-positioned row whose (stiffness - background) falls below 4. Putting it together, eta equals 338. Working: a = 378.0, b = 298.0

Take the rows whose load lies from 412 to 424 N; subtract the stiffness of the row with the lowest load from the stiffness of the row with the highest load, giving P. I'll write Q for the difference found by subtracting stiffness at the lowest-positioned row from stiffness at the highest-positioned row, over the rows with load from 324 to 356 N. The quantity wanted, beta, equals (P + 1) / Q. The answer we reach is -0.63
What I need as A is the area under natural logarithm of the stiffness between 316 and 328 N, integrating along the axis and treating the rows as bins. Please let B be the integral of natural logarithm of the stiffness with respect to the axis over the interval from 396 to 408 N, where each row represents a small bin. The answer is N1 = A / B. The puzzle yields 1.03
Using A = 59.4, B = 57.9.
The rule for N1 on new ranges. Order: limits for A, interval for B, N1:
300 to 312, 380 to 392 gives 1.01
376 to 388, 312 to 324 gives 0.98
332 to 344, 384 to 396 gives 1.00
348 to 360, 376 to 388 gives 0.92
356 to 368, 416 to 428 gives 0.96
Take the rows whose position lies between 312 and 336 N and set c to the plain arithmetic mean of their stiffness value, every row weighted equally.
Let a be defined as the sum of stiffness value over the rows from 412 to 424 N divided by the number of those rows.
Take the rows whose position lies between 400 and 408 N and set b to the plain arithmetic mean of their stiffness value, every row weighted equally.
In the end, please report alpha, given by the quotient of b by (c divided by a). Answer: 79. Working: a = 91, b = 123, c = 142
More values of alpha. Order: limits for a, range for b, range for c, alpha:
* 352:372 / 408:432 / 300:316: 69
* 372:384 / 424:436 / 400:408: 130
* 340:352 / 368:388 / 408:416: 152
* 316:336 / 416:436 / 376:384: 133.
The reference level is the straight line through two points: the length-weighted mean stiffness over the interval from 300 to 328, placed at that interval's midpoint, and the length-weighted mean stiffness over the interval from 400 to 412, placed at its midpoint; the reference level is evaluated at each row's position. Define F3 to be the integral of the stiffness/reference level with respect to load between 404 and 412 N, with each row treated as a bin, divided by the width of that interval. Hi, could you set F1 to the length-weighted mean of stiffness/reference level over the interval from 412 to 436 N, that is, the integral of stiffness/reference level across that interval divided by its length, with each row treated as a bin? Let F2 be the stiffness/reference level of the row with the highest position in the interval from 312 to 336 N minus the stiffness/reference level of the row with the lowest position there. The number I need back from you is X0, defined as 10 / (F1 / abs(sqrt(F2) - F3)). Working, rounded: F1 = 1.04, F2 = 0.03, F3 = 0.94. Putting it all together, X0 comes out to 7.4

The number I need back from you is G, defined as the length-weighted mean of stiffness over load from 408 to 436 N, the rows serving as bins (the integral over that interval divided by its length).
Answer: 108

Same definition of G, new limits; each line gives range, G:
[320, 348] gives 131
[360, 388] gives 112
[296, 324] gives 137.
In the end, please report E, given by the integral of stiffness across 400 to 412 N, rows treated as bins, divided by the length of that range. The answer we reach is 112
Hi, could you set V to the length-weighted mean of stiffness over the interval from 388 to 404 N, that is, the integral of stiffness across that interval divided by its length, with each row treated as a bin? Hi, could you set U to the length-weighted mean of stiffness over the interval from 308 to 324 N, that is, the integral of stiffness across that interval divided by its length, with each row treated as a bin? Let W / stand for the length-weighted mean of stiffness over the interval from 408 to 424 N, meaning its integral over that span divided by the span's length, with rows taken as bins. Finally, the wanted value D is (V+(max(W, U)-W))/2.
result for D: 88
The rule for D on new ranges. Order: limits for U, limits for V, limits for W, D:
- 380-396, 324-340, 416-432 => 76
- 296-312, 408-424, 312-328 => 45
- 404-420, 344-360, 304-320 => 45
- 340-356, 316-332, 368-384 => 71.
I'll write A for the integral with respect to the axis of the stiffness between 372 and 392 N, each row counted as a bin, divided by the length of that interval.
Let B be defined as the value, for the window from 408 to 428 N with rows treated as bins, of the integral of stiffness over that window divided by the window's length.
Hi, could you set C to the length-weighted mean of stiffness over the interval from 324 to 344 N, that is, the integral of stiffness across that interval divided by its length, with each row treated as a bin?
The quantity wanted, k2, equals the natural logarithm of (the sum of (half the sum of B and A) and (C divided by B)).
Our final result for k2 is 4.73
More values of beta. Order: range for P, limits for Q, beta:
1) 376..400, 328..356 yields 0.01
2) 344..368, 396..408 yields 0.47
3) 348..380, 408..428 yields 1.13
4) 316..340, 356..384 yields -0.30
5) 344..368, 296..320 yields -0.33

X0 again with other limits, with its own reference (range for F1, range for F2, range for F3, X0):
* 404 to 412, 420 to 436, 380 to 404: 6.7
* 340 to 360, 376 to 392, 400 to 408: 12.9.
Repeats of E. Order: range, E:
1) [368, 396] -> 122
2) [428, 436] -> 134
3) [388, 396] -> 127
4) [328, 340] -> 139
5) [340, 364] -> 94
